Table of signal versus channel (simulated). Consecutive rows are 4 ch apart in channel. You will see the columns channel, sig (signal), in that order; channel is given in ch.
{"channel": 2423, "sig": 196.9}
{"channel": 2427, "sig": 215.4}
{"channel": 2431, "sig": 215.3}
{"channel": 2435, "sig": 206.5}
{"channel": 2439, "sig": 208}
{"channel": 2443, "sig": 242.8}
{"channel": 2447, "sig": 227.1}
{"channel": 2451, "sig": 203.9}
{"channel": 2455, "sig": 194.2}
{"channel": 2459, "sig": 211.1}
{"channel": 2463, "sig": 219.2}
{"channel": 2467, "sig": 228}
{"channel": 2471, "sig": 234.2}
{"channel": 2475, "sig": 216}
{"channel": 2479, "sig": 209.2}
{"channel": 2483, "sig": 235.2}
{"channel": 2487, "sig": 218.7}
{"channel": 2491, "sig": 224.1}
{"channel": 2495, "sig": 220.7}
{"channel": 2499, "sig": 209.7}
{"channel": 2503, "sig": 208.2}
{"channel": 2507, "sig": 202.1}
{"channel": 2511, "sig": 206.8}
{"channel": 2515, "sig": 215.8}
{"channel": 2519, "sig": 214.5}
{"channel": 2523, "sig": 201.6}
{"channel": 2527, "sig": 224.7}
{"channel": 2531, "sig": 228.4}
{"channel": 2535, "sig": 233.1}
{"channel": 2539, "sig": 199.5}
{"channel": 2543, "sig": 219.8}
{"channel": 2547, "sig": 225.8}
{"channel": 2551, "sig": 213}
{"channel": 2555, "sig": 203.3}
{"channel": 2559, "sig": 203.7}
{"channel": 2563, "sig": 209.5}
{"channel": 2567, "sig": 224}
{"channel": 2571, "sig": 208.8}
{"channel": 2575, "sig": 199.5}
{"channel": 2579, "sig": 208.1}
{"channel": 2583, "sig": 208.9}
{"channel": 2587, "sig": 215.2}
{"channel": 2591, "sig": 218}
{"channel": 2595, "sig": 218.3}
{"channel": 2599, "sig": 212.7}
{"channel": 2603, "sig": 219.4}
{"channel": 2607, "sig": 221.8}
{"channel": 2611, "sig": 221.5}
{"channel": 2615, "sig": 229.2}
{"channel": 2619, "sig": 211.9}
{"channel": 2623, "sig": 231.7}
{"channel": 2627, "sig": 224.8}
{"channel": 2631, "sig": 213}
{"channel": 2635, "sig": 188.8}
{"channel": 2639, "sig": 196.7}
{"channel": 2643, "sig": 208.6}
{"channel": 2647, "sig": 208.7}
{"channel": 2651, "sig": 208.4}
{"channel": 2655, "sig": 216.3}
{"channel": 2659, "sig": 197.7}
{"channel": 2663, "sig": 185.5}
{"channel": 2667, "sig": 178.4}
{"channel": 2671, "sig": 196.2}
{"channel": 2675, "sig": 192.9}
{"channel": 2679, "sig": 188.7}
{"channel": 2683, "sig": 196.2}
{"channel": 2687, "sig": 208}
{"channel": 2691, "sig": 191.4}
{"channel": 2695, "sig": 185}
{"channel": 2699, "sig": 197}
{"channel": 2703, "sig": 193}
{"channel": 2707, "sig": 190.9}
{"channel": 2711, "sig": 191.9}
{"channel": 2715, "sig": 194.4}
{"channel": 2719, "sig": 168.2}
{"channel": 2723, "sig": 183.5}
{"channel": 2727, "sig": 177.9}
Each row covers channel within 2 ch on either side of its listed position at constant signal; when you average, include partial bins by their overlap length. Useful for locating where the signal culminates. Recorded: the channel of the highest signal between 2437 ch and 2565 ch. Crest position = 2443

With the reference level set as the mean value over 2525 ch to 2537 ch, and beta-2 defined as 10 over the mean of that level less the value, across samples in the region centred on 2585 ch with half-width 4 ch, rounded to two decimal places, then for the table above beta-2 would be 0.60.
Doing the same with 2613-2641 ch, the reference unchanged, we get 0.67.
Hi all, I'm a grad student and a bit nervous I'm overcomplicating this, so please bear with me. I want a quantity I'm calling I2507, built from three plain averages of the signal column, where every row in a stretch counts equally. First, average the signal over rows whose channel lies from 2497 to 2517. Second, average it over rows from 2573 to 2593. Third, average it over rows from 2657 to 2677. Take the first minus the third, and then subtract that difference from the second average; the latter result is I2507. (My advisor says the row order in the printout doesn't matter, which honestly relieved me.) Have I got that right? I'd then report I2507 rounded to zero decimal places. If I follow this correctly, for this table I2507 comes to 192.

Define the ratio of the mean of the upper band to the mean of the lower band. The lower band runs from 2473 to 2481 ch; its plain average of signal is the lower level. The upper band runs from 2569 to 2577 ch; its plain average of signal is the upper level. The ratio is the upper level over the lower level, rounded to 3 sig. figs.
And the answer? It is 0.960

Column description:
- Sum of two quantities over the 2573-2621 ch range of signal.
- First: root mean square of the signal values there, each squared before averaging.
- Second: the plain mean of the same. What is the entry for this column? 431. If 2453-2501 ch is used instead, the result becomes 437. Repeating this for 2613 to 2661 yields 423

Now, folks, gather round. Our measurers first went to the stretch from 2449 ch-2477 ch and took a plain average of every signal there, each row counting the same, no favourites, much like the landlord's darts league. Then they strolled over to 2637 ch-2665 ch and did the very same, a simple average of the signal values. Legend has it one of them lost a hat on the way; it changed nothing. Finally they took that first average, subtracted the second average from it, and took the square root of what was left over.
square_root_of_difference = 3.5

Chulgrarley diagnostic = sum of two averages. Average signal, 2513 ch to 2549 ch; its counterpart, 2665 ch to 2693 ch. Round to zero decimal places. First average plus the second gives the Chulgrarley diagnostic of 411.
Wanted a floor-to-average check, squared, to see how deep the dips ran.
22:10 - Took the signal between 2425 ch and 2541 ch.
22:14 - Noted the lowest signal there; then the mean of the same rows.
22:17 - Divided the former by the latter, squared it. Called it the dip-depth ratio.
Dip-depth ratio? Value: 0.81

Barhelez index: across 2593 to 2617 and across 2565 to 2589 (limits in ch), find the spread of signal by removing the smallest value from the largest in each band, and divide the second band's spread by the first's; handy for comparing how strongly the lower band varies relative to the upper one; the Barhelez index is 1.5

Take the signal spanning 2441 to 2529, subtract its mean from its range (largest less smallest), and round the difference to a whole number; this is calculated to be -168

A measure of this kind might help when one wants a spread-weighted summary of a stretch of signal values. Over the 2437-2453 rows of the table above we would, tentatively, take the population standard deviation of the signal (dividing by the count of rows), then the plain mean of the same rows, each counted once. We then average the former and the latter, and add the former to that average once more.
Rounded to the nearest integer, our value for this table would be 134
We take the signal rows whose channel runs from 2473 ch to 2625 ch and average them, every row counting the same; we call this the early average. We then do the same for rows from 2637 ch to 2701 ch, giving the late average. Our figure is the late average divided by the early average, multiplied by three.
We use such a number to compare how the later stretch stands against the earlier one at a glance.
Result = 2.74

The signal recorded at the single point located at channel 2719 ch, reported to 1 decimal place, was 168.2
